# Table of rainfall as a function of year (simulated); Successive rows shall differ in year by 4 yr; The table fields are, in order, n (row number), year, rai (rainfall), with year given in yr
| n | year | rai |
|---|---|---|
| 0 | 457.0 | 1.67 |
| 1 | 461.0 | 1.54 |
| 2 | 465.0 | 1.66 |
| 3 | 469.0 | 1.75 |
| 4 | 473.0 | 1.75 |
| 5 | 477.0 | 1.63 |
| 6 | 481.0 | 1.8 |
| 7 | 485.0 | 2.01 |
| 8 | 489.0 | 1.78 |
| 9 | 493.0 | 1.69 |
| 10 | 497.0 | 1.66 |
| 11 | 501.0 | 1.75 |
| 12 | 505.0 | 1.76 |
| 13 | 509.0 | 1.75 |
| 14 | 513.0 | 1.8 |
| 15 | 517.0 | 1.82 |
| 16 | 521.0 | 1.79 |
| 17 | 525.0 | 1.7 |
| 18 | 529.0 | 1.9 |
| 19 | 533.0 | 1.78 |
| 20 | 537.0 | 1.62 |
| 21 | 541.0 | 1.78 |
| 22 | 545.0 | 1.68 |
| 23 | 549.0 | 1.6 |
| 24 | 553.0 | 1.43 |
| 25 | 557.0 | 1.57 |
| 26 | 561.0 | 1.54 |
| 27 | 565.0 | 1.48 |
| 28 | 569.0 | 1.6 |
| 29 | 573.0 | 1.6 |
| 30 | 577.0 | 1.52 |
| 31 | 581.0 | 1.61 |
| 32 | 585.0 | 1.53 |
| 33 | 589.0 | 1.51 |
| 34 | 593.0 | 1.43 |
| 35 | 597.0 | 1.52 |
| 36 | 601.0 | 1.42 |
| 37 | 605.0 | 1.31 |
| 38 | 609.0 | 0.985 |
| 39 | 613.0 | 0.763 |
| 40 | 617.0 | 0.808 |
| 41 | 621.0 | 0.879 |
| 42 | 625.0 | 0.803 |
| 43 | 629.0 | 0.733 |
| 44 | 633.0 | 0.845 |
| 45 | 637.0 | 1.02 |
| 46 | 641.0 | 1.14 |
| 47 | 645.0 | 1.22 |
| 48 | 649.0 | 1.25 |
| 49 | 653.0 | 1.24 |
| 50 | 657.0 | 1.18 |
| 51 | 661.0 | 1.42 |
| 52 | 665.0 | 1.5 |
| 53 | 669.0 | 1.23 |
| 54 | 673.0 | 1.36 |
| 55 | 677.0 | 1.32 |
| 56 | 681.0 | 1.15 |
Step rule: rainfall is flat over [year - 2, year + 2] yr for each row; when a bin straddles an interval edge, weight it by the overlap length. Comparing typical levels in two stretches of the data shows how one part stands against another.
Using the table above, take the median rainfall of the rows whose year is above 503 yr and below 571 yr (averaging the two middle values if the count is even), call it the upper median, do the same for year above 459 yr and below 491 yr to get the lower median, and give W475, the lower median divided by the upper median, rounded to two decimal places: 1.03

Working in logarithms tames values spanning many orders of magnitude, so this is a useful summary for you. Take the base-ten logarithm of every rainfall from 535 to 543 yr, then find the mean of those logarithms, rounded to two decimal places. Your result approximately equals 0.23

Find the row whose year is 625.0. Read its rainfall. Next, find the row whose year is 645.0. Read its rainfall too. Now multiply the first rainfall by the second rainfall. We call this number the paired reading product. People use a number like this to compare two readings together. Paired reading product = 1.0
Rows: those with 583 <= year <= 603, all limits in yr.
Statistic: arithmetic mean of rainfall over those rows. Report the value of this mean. 1.48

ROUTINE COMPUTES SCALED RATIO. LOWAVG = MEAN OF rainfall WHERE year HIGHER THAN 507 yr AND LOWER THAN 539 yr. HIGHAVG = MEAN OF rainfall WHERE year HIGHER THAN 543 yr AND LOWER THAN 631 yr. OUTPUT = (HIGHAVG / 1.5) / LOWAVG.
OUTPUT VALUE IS 0.50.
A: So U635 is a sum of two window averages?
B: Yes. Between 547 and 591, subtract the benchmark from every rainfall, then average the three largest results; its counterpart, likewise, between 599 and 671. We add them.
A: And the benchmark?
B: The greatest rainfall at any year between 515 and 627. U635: -0.75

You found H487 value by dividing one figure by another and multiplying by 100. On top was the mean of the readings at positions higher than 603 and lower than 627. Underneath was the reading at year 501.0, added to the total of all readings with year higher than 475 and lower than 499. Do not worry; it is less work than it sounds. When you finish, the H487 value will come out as 7.5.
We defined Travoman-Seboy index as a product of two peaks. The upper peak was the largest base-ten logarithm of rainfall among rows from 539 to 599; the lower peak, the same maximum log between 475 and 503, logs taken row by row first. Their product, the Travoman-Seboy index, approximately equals 0.076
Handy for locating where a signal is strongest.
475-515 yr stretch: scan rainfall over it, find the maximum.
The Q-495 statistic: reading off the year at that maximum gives 485.0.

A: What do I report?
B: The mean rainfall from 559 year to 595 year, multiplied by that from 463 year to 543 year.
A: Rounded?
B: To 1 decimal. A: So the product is 2.7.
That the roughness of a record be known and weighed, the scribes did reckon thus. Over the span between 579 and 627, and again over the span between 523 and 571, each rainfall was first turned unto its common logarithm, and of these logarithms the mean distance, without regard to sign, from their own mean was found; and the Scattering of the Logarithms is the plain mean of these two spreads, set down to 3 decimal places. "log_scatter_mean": 0.073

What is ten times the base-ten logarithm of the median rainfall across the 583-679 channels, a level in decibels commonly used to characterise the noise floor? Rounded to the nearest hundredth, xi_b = 0.92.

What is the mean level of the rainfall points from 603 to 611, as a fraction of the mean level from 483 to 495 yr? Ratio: 0.63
